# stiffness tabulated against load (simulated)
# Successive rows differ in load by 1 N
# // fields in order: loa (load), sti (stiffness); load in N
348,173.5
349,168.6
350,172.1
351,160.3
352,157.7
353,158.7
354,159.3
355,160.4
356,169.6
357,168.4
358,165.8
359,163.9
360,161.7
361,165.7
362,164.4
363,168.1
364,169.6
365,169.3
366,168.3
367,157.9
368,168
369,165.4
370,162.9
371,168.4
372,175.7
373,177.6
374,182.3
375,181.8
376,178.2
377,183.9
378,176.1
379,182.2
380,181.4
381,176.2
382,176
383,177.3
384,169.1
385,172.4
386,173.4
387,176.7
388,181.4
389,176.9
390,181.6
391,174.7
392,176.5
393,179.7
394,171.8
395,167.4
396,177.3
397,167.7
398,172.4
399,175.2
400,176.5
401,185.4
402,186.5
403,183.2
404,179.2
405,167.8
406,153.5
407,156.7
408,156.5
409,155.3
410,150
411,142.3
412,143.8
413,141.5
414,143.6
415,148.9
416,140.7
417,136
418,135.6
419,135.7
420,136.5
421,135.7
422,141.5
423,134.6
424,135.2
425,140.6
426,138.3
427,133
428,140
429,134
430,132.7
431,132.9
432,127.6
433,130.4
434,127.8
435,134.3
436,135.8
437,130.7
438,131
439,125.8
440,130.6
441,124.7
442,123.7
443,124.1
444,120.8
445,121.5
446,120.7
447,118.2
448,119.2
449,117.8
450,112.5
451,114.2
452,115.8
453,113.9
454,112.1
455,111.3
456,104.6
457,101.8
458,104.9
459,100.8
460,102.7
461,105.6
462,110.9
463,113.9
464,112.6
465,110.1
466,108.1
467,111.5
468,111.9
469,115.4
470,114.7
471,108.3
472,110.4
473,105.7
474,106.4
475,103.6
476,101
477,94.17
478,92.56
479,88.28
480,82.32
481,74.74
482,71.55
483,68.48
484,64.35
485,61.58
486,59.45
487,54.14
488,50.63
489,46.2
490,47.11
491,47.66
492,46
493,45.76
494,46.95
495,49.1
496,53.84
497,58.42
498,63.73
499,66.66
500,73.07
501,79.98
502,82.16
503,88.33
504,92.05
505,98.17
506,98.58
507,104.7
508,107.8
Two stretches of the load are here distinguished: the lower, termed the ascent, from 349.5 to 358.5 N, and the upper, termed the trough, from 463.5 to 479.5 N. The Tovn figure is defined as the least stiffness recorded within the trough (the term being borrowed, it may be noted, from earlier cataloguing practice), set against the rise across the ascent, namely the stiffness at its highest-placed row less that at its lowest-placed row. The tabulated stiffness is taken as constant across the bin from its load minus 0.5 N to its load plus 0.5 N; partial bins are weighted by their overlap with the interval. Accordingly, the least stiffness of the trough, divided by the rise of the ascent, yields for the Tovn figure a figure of -14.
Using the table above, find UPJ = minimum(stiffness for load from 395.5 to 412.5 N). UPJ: 142.3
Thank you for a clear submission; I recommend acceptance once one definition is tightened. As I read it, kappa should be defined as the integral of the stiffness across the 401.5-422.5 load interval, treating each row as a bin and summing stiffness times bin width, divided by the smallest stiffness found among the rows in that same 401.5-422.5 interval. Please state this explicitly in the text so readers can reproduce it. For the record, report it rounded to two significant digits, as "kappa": 23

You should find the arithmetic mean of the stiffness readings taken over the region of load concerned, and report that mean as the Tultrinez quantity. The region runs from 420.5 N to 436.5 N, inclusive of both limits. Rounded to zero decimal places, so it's 135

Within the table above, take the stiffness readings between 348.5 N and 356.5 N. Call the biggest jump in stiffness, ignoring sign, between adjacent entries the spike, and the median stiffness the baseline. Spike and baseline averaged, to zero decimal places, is 86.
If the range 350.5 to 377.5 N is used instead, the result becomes 89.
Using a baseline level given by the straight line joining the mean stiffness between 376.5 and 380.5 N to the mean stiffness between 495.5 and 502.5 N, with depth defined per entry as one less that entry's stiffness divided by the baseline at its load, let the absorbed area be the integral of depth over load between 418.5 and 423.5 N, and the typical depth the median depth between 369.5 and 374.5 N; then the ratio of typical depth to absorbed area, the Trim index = 0.39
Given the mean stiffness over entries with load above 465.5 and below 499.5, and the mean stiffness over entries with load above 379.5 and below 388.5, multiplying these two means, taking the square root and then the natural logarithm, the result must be 4.76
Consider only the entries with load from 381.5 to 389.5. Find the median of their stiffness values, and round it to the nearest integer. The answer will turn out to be 176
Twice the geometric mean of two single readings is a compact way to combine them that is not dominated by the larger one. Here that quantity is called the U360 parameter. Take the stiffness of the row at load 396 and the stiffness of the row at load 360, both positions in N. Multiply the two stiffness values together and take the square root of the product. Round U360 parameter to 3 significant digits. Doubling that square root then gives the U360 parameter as 339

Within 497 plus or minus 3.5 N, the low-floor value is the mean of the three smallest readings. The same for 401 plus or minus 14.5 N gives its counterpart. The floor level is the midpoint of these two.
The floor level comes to 96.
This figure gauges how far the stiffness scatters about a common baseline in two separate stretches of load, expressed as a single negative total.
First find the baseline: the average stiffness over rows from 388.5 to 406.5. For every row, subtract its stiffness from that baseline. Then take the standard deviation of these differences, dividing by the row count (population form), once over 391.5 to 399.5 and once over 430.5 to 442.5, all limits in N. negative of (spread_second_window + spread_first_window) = -8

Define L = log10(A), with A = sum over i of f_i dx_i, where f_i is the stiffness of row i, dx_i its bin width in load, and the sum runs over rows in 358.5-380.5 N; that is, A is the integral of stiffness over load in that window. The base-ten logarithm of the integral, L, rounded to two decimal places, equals 3.58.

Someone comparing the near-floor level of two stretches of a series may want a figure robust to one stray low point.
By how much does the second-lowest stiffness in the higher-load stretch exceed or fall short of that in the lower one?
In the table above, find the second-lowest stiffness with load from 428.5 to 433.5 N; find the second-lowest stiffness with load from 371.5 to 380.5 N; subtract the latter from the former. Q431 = -46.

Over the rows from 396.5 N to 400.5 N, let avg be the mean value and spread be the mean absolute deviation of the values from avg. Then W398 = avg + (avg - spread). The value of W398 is 343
